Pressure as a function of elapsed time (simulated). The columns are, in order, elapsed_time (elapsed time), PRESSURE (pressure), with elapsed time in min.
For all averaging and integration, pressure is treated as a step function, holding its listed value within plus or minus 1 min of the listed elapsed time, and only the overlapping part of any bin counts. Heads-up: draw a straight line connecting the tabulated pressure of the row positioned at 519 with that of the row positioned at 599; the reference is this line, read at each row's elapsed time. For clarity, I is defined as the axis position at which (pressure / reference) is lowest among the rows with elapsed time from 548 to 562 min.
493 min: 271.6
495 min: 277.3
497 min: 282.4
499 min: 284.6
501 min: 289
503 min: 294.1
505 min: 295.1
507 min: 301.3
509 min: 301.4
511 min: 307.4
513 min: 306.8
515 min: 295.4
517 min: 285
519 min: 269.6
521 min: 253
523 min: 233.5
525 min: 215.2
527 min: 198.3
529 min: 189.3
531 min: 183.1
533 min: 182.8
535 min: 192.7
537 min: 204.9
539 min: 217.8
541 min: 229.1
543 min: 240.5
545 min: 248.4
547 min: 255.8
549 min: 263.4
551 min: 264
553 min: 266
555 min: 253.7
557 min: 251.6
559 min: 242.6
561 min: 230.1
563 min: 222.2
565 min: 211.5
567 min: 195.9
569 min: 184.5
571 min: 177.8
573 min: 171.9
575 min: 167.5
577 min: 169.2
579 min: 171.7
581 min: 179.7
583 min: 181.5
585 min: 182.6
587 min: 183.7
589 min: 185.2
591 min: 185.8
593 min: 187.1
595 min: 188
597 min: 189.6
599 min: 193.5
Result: 561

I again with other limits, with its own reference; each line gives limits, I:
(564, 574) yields 573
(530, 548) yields 531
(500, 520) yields 519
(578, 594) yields 579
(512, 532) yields 531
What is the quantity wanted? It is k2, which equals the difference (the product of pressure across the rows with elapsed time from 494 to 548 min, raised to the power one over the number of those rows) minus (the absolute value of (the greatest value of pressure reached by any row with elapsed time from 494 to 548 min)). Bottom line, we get -58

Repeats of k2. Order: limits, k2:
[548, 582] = -56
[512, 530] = -61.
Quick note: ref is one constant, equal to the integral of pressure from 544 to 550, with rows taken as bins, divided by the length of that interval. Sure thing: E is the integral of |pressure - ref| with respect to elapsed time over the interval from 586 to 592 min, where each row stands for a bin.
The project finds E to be 426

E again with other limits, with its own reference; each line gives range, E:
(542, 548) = 46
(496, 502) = 177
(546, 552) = 31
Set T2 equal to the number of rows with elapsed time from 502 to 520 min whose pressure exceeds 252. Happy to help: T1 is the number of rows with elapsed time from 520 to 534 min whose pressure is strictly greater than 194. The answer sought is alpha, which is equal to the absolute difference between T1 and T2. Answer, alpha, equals 5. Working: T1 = 4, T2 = 9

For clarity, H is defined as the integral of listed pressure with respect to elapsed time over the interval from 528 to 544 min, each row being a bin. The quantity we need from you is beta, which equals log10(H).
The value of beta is 3.52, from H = 3280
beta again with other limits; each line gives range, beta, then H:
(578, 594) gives 3.46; 2915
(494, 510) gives 3.67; 4650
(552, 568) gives 3.57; 3747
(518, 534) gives 3.54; 3450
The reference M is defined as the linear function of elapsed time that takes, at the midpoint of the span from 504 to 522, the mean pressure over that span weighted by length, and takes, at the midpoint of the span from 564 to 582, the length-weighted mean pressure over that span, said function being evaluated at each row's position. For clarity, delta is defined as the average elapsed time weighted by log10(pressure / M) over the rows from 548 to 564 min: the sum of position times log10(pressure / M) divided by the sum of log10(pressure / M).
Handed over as 555.4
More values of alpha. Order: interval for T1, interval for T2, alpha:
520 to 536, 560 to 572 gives 4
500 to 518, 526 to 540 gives 9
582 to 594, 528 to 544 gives 0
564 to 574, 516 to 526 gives 1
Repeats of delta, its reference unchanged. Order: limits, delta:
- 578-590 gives 585.8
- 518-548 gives 528.9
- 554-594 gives 576.6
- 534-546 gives 535.5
